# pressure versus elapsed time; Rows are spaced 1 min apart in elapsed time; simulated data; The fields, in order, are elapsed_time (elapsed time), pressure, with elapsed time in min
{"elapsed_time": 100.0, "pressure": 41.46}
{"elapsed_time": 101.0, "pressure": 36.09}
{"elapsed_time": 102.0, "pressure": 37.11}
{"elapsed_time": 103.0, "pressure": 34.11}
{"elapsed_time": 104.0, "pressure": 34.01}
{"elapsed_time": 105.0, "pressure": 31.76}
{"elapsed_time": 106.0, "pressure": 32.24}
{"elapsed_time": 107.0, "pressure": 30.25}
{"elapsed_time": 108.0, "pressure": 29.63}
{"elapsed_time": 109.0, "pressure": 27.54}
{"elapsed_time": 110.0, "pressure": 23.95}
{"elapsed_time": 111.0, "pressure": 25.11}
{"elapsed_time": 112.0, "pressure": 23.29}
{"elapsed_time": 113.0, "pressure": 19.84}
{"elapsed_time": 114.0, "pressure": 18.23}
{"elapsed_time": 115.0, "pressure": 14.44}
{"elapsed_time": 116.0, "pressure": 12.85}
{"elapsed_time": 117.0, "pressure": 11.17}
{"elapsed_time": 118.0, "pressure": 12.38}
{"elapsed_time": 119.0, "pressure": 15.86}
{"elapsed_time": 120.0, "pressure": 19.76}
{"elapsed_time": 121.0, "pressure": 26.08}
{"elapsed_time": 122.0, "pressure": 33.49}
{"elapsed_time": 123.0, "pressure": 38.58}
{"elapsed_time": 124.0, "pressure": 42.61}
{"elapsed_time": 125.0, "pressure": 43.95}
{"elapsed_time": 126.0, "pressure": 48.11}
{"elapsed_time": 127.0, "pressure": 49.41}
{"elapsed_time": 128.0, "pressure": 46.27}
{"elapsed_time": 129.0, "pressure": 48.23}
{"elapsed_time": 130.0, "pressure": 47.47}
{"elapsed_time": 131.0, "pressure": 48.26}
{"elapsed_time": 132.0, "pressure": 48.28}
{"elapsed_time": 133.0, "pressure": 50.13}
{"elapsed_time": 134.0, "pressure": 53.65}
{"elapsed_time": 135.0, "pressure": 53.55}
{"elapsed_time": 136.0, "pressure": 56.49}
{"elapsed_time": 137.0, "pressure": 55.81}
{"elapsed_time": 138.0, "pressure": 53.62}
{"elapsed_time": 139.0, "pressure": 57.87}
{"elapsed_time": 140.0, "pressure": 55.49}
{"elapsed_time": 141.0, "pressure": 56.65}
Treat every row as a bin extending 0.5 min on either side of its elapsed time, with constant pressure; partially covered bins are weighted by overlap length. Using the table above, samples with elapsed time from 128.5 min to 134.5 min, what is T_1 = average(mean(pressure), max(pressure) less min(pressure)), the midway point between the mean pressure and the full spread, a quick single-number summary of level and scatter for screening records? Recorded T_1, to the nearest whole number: 28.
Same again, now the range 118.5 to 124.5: 28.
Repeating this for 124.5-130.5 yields 26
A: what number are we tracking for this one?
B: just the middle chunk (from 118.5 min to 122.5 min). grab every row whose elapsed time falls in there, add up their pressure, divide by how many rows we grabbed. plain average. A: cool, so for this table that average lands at 24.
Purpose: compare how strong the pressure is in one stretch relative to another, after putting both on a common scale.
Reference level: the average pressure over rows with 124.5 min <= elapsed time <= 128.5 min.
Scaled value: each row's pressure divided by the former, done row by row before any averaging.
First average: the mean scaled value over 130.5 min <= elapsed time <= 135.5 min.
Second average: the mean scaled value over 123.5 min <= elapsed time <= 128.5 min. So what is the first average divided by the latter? 1.1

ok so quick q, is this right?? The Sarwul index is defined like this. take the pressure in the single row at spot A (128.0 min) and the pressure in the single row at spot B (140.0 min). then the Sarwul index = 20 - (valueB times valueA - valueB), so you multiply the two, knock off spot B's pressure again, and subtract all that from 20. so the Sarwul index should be -2492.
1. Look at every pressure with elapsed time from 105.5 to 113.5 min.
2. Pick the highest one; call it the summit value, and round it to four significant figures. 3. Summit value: 32.24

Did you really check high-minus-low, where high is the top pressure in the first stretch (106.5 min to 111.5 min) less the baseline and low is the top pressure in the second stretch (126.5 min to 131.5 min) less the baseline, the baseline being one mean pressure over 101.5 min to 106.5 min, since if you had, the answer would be -19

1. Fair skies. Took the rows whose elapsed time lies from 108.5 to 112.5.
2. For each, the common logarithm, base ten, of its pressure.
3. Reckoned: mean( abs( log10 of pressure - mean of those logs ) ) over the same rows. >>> 0.023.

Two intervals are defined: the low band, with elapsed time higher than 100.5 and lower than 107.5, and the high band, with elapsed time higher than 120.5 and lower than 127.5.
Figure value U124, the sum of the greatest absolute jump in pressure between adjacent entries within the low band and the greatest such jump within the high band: 10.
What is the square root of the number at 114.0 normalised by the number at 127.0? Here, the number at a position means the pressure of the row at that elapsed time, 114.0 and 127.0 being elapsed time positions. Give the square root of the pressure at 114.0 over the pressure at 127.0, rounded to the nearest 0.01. 0.61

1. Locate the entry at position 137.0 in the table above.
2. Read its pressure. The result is 55.81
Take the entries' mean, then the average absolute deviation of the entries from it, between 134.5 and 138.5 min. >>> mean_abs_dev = 1.3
